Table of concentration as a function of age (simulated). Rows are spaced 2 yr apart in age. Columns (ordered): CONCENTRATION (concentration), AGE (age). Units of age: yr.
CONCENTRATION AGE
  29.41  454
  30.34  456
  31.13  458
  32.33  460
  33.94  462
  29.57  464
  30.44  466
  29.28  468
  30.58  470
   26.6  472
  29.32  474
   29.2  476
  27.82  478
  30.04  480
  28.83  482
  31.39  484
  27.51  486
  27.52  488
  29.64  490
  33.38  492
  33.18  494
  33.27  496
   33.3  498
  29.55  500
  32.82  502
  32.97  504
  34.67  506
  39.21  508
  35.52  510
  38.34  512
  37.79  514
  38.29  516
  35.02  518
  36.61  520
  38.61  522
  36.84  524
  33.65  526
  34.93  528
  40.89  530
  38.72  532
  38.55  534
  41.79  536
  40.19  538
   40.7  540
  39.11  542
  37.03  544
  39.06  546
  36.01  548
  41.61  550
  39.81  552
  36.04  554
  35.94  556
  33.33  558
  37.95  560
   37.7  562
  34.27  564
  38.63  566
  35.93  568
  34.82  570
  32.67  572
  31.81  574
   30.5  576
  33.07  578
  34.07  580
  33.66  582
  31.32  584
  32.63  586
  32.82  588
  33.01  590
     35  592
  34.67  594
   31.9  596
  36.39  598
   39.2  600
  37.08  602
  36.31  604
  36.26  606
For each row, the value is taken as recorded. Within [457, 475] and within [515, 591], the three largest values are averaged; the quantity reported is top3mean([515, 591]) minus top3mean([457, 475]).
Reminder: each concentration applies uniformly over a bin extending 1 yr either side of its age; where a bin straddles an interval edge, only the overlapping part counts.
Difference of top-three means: 9.0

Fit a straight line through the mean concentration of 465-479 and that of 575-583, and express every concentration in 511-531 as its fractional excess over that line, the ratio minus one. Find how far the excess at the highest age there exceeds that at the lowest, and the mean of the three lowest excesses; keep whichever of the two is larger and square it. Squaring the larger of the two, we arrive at 0.014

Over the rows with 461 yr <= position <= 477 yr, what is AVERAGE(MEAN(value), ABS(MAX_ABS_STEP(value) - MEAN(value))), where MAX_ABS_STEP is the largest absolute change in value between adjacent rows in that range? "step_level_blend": 27.7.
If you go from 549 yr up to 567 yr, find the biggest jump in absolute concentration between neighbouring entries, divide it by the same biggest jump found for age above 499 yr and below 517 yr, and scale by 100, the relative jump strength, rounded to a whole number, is 102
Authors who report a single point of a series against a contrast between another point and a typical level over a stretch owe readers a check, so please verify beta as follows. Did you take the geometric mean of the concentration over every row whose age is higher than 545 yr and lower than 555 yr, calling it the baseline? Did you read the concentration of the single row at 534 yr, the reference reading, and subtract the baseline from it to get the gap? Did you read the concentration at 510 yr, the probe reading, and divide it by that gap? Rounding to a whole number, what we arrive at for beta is 334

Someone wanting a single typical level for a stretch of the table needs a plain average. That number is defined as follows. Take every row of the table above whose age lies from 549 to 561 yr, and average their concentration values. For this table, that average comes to 37.4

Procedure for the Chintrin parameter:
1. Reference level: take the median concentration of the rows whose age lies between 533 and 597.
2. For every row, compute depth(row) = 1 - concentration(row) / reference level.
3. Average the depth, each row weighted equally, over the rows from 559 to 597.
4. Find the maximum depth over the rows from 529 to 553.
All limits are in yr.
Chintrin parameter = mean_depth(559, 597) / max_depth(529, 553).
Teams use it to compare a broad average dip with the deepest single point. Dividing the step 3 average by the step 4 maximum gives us -2.6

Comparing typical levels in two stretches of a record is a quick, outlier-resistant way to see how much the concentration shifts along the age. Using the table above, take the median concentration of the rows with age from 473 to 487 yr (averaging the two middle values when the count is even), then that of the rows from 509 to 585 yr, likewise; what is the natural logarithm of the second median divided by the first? 0.23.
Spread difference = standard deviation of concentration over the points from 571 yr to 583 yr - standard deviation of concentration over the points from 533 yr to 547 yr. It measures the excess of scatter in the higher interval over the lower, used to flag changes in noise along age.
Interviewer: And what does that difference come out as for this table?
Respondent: -0.2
